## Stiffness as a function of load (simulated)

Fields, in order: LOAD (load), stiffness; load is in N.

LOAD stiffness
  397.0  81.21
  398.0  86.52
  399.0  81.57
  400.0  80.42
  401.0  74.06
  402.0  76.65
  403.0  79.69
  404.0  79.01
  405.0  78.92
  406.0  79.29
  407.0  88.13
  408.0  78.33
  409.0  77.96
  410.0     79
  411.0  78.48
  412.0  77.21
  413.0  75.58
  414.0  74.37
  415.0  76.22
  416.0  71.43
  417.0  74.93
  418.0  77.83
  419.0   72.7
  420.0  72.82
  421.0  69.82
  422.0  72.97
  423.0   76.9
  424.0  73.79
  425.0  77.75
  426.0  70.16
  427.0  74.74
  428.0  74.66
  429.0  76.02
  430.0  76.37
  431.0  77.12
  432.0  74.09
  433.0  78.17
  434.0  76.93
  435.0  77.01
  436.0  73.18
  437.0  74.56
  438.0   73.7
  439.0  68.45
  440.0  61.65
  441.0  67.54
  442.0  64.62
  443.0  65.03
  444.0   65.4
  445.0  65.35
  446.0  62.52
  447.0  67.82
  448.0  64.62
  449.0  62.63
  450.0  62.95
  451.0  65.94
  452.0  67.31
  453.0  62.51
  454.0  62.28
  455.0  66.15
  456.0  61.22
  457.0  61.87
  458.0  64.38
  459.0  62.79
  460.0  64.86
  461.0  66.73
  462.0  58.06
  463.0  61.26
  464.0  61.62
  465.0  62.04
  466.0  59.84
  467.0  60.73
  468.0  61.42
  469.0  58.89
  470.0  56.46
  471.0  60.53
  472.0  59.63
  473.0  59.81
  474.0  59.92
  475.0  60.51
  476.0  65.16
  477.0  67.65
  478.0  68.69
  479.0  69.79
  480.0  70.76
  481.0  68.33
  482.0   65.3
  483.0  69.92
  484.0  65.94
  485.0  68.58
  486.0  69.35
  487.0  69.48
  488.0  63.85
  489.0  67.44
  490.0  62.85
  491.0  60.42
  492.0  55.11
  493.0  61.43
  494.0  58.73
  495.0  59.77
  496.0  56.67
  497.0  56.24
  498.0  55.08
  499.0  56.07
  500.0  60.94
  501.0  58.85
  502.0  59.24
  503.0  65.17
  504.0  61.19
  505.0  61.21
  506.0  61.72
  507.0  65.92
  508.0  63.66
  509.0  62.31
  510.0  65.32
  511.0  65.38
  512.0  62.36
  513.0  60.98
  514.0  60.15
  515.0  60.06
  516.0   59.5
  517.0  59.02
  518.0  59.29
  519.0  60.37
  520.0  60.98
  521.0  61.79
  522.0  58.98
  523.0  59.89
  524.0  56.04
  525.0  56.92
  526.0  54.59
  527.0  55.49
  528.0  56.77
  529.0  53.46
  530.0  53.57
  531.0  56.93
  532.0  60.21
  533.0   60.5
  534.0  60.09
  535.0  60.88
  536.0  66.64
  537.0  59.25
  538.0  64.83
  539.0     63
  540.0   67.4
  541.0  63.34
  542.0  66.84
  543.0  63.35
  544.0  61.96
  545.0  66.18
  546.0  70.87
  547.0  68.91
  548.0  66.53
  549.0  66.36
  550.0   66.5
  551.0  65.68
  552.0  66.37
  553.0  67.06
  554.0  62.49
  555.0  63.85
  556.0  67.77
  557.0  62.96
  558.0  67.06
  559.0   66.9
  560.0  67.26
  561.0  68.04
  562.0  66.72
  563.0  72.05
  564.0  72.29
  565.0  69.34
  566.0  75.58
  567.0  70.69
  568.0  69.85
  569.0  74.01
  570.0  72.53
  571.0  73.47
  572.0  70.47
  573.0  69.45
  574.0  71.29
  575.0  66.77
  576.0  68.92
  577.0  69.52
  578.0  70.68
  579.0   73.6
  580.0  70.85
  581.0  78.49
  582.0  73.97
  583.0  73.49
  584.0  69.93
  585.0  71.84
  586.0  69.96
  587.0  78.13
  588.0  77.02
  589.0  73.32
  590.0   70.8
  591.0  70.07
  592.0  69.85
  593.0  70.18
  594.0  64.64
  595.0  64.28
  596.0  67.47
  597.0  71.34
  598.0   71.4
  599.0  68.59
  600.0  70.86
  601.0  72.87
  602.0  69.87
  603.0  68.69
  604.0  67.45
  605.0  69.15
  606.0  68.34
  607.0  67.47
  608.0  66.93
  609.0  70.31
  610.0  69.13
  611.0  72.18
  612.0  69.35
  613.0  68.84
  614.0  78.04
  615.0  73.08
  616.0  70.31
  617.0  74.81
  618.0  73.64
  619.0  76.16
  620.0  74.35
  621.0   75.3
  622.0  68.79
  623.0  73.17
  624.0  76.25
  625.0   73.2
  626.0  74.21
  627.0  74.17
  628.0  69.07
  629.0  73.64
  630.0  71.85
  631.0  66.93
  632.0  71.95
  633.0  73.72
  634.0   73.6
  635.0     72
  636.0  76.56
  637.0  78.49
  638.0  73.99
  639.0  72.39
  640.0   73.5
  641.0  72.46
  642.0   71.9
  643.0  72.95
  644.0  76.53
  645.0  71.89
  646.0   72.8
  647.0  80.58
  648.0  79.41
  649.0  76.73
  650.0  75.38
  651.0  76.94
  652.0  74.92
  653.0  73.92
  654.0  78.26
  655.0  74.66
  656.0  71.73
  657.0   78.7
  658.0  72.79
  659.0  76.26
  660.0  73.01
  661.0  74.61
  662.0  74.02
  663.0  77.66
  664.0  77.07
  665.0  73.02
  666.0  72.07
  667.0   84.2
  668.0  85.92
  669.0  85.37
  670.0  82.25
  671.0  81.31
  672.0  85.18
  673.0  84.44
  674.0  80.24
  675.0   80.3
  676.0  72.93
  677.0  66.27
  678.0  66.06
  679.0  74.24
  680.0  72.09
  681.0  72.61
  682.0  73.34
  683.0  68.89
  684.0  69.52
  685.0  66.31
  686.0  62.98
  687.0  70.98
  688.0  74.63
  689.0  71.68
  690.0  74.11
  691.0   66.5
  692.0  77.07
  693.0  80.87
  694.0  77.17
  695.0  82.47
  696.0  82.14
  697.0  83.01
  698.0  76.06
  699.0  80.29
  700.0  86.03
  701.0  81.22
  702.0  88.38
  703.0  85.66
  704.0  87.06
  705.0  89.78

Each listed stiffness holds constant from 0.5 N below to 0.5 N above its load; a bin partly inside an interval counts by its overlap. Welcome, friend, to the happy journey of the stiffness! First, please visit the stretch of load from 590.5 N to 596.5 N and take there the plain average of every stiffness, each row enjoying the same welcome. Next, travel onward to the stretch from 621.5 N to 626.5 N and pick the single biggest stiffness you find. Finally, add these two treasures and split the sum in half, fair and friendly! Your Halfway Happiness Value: 72.0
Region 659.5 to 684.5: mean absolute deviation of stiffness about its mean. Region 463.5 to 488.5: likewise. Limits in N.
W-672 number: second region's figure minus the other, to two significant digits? -1.3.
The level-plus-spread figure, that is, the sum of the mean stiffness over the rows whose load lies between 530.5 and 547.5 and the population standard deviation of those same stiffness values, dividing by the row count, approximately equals 67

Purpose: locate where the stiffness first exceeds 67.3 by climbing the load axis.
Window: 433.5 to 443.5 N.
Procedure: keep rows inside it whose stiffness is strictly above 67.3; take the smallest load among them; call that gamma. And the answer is 434.0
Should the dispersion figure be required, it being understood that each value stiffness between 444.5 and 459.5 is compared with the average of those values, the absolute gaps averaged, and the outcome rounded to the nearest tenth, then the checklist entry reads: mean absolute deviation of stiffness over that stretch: 1.8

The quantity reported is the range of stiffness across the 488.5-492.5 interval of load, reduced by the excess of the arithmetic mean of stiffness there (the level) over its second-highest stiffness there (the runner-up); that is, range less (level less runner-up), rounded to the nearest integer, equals 14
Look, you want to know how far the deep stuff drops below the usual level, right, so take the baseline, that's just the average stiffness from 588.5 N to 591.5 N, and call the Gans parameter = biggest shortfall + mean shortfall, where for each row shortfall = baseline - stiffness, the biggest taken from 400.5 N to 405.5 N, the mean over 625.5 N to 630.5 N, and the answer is -3.9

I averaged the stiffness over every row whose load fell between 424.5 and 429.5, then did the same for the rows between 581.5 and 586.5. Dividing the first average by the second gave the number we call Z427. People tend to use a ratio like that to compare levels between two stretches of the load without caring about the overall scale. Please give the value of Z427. 1.04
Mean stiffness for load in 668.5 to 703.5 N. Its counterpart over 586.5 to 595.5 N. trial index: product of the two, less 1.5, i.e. 5434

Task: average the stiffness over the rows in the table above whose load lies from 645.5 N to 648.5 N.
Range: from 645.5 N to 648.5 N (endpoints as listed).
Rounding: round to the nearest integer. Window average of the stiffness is 78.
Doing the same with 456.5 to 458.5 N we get 63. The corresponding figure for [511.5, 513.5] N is 62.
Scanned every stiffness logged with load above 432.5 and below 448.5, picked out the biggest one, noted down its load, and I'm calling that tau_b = 433.0 N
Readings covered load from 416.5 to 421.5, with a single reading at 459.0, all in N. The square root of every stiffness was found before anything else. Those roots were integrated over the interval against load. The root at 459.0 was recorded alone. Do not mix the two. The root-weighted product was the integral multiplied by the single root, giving 340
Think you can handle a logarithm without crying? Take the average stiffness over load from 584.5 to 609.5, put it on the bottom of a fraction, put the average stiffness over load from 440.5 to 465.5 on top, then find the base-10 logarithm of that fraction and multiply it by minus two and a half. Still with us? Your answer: 0.10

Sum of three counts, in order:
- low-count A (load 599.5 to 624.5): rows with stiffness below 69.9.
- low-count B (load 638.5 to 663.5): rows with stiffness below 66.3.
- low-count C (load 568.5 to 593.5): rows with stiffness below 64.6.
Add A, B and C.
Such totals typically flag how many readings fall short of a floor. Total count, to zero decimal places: 11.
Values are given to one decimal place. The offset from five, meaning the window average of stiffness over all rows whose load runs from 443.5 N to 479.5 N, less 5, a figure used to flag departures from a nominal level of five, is 58.0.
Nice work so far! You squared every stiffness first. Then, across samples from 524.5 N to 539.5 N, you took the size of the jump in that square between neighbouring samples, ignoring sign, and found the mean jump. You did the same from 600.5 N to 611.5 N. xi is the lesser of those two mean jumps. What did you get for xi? 235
